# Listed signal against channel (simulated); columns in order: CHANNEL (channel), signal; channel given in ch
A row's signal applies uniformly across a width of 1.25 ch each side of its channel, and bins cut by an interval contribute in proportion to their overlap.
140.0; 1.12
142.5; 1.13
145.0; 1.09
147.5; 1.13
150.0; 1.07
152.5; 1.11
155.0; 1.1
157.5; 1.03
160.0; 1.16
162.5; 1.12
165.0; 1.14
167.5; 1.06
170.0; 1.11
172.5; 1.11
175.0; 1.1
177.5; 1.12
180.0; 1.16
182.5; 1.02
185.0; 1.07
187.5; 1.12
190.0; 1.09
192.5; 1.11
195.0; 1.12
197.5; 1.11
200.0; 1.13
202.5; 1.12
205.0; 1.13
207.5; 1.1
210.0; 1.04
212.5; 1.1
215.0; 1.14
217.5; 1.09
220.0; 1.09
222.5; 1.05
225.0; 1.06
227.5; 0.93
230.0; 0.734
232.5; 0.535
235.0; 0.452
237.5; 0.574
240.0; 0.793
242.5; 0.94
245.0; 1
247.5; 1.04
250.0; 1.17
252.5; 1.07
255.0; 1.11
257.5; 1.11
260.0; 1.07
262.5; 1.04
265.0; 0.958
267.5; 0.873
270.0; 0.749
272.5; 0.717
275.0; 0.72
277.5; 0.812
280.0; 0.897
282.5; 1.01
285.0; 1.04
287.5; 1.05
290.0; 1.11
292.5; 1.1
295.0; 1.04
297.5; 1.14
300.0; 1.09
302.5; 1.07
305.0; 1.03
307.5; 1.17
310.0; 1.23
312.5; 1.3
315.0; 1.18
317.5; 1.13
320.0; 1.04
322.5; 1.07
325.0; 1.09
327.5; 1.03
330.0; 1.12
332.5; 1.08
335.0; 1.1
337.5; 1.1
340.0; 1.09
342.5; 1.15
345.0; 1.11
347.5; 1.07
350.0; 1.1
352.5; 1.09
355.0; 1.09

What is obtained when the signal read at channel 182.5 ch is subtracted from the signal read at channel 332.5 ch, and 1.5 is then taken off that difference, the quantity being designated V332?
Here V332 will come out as -1.44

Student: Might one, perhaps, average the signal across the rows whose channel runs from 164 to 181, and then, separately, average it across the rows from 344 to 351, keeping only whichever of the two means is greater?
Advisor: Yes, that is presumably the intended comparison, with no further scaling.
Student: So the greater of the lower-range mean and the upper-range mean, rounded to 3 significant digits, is 1.11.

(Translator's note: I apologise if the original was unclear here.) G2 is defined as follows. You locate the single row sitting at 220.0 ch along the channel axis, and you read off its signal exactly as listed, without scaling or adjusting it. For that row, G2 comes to 1.09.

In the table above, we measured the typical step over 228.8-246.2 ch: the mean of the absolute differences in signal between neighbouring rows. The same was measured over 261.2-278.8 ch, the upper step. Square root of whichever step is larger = 0.372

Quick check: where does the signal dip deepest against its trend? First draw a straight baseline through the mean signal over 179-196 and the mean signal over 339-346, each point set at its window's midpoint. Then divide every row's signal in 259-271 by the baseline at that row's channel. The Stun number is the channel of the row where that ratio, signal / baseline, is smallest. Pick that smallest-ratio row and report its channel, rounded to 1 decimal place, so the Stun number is 270.0 ch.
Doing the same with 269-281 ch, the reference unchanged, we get 272.5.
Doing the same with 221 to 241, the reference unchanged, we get 235.0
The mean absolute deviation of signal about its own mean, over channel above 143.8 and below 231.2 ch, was 0.045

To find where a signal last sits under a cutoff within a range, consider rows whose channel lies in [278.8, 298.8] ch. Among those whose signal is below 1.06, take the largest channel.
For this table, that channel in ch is 295.0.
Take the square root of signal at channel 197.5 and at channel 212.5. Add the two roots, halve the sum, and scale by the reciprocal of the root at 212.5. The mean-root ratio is 1.00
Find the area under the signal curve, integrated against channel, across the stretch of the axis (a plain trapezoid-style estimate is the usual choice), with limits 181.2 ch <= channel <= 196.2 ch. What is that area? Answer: 16.3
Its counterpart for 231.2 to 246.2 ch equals 10.7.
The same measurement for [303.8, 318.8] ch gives 17.6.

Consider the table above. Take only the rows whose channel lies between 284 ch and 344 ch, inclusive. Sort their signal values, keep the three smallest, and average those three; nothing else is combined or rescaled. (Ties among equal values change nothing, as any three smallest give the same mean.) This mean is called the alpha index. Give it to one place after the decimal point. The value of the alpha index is 1.0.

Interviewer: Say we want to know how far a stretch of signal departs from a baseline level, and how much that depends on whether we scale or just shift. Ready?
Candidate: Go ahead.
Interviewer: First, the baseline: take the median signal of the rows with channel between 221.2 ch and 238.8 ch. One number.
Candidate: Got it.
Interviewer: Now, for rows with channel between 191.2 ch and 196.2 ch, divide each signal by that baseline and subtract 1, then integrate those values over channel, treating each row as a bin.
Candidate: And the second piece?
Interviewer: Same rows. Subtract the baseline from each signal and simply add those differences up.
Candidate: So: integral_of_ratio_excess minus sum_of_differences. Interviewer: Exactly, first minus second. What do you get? 1.83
